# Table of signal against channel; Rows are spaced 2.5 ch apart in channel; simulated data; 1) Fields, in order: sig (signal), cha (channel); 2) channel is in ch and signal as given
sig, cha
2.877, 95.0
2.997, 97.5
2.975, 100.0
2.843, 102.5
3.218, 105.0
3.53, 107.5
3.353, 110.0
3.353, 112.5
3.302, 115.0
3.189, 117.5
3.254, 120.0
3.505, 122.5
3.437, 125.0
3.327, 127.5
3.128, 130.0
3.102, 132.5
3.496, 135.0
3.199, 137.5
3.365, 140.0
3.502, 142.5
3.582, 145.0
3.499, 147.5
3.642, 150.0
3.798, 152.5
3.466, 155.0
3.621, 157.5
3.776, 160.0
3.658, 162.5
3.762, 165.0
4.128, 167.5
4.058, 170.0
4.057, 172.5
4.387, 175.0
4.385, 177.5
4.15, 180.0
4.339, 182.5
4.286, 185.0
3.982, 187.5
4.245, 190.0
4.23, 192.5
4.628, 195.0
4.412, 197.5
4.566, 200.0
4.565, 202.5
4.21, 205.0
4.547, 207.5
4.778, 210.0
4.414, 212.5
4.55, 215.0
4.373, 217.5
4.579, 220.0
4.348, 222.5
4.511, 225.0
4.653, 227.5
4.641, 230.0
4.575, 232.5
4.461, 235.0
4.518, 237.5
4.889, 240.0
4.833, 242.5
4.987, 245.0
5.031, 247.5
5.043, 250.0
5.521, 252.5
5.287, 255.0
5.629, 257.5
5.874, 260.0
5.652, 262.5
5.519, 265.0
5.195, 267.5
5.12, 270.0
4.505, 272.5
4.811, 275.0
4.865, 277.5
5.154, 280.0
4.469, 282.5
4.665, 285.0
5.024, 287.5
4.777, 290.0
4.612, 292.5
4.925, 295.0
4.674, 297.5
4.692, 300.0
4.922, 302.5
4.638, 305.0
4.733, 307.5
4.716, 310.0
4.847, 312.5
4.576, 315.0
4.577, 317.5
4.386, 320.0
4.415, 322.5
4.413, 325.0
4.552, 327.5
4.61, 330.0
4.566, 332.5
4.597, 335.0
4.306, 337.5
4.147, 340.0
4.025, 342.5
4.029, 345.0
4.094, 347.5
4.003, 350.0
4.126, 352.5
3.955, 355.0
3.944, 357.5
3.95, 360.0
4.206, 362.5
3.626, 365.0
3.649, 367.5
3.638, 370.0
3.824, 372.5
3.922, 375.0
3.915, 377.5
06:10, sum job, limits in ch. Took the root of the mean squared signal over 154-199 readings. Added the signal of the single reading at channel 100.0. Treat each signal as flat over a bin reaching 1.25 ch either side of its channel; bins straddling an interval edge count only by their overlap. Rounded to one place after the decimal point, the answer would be 7.1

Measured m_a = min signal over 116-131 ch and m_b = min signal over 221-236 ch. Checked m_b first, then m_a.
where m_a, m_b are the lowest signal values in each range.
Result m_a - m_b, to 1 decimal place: -1.2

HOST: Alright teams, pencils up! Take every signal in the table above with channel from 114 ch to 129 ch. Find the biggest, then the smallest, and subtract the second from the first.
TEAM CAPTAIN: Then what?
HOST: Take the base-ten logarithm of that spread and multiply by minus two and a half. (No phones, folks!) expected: 1.3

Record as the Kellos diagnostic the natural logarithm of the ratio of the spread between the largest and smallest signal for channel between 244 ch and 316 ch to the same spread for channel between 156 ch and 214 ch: 0.2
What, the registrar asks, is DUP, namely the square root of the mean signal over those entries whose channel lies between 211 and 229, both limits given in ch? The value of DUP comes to 2.12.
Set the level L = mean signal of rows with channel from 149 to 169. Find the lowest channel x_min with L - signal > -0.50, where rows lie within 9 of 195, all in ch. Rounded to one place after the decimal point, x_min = 187.5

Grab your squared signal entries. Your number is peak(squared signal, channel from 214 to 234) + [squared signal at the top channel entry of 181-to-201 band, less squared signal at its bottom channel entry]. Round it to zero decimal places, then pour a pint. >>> 24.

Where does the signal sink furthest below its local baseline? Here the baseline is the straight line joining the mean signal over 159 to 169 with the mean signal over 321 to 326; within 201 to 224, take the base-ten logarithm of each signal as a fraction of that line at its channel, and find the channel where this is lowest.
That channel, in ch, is 205.0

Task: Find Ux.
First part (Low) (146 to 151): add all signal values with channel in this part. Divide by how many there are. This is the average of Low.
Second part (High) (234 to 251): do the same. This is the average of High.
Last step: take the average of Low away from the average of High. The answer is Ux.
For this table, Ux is 1.3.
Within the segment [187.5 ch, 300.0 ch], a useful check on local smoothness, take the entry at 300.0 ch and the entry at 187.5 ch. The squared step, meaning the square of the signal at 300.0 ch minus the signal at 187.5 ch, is 0.50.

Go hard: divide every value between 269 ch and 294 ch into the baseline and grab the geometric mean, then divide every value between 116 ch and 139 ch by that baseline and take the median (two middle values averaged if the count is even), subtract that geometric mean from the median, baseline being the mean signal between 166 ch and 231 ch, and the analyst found -0.17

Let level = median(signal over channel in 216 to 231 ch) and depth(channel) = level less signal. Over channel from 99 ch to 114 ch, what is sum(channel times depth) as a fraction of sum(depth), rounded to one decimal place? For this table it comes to 105.7 ch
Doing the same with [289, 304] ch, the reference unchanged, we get 296.9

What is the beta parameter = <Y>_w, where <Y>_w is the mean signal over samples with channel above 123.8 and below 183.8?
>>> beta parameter 3.7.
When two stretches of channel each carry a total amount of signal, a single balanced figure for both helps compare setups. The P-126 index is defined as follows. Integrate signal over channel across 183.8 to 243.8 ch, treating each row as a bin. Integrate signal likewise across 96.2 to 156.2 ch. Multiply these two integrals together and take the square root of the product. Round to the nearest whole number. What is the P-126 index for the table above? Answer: 232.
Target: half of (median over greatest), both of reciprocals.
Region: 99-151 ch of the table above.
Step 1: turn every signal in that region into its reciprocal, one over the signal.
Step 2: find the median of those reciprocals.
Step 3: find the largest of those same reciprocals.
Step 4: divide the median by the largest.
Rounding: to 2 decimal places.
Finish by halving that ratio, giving 0.42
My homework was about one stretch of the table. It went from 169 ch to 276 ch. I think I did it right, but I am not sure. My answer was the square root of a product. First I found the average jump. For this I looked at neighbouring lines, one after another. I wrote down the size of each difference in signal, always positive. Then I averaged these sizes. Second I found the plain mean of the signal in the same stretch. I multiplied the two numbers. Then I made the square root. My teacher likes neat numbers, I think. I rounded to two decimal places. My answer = 0.97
